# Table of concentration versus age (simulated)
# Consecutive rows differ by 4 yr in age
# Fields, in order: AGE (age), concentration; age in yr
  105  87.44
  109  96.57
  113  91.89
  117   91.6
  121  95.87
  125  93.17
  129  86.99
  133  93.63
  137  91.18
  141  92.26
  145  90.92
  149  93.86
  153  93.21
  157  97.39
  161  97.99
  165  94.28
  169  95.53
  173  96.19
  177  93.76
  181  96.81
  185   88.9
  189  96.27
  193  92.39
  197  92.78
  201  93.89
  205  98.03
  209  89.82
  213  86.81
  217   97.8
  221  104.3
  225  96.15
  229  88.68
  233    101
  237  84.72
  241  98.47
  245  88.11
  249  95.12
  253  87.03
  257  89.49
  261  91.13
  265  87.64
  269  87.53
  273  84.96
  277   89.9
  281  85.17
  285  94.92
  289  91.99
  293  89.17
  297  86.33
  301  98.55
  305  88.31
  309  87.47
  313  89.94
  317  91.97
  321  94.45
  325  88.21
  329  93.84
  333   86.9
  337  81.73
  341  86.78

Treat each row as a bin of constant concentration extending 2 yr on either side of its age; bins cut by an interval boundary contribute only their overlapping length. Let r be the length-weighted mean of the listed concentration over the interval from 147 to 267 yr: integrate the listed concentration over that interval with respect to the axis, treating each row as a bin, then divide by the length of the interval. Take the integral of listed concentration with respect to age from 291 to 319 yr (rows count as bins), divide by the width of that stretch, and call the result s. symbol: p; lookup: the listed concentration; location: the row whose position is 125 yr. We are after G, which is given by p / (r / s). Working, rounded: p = 93.17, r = 93.6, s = 90.2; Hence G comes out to 90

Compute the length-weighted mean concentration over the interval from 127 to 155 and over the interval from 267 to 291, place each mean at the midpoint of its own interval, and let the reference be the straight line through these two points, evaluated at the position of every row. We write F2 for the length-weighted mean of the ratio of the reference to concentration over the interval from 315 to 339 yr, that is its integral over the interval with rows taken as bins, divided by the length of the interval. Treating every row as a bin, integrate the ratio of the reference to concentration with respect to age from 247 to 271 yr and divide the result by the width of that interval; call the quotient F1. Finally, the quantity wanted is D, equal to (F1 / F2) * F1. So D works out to 1.01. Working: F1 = 0.999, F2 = 0.99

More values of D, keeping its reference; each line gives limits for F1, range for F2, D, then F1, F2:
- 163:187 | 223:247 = 0.96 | 0.967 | 0.97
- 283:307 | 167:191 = 0.98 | 0.972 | 0.96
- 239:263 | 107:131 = 0.97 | 0.981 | 1.00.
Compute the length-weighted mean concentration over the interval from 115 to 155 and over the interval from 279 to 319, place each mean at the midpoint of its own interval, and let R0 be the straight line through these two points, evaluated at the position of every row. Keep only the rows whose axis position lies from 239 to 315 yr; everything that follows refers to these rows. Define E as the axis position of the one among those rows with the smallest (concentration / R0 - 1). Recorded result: 273 yr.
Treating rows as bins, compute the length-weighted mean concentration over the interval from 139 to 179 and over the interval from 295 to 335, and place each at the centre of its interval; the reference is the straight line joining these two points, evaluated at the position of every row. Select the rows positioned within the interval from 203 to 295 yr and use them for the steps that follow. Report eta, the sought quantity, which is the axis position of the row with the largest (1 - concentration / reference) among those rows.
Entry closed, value 237 yr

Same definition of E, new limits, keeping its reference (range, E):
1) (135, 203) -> 185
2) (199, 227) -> 213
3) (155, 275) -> 237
